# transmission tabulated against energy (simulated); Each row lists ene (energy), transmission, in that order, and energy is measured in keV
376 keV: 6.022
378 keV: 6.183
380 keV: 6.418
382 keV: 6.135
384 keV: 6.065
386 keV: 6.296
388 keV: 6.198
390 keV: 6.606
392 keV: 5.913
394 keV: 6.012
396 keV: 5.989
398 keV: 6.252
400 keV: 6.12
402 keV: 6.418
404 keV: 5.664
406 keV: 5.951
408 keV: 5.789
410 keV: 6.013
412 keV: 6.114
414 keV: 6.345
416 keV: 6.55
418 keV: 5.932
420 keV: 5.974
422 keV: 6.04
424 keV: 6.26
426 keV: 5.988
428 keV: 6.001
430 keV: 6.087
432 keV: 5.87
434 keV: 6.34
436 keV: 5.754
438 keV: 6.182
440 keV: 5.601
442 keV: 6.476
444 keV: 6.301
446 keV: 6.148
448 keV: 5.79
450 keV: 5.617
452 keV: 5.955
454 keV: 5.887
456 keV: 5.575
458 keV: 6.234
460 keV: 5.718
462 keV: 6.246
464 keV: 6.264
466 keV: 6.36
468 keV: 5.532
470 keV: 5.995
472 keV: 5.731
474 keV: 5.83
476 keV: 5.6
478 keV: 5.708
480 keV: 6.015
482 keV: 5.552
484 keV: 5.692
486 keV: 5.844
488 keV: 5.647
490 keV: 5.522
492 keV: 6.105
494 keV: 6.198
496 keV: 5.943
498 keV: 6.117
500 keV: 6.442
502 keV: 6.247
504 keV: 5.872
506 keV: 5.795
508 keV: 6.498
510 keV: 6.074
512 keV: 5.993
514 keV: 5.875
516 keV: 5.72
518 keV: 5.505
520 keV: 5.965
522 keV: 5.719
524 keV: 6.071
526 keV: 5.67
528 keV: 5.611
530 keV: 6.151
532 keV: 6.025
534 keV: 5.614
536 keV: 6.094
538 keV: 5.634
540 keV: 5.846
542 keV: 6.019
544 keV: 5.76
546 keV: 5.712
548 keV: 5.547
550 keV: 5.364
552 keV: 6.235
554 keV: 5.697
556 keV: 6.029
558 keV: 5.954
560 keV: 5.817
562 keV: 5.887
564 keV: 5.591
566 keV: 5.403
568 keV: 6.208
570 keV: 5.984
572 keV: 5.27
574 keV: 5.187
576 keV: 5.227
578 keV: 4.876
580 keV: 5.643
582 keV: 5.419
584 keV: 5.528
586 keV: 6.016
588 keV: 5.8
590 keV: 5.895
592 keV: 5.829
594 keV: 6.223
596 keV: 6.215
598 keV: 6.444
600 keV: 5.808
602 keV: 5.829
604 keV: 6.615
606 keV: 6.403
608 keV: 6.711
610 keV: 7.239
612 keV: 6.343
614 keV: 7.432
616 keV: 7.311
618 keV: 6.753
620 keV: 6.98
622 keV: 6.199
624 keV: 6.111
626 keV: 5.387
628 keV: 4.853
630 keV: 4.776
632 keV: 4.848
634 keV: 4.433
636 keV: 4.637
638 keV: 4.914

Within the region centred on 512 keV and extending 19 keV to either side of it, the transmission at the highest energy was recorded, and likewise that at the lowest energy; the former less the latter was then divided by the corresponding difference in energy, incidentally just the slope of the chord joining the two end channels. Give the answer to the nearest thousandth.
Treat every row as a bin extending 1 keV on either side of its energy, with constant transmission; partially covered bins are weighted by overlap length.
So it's -0.001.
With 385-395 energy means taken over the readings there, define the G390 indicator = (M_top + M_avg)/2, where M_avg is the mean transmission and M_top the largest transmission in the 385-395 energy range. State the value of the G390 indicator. 6.41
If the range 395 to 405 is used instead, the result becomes 6.25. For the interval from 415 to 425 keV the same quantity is 6.35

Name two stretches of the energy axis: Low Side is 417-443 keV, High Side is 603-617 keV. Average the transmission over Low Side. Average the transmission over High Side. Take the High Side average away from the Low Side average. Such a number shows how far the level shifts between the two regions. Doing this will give -0.8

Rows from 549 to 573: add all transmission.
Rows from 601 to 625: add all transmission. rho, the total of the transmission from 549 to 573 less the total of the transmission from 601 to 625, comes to -10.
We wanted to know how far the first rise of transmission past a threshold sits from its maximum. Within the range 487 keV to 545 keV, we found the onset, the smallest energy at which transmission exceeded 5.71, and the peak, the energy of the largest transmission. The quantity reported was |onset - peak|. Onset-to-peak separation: 16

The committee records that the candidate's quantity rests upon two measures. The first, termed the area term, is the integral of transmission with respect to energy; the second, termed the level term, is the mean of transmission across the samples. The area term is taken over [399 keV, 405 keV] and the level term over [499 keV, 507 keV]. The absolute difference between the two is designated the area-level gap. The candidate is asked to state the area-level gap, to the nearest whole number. 30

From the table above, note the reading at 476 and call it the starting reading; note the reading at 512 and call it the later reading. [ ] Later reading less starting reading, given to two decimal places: 0.39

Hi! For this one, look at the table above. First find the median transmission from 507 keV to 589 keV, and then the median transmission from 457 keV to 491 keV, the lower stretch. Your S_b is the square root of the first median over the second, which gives 1.00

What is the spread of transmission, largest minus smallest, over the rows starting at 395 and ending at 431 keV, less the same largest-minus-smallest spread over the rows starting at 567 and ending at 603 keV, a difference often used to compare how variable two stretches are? -0.68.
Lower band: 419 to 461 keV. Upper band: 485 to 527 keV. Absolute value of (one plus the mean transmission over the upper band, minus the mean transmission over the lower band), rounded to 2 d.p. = 0.95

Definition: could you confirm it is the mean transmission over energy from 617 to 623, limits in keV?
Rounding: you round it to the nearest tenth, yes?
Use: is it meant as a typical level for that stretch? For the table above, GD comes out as 6.6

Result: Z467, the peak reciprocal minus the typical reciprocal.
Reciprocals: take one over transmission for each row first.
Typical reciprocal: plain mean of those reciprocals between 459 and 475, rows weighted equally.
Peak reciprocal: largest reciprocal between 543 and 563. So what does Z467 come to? 0.0182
